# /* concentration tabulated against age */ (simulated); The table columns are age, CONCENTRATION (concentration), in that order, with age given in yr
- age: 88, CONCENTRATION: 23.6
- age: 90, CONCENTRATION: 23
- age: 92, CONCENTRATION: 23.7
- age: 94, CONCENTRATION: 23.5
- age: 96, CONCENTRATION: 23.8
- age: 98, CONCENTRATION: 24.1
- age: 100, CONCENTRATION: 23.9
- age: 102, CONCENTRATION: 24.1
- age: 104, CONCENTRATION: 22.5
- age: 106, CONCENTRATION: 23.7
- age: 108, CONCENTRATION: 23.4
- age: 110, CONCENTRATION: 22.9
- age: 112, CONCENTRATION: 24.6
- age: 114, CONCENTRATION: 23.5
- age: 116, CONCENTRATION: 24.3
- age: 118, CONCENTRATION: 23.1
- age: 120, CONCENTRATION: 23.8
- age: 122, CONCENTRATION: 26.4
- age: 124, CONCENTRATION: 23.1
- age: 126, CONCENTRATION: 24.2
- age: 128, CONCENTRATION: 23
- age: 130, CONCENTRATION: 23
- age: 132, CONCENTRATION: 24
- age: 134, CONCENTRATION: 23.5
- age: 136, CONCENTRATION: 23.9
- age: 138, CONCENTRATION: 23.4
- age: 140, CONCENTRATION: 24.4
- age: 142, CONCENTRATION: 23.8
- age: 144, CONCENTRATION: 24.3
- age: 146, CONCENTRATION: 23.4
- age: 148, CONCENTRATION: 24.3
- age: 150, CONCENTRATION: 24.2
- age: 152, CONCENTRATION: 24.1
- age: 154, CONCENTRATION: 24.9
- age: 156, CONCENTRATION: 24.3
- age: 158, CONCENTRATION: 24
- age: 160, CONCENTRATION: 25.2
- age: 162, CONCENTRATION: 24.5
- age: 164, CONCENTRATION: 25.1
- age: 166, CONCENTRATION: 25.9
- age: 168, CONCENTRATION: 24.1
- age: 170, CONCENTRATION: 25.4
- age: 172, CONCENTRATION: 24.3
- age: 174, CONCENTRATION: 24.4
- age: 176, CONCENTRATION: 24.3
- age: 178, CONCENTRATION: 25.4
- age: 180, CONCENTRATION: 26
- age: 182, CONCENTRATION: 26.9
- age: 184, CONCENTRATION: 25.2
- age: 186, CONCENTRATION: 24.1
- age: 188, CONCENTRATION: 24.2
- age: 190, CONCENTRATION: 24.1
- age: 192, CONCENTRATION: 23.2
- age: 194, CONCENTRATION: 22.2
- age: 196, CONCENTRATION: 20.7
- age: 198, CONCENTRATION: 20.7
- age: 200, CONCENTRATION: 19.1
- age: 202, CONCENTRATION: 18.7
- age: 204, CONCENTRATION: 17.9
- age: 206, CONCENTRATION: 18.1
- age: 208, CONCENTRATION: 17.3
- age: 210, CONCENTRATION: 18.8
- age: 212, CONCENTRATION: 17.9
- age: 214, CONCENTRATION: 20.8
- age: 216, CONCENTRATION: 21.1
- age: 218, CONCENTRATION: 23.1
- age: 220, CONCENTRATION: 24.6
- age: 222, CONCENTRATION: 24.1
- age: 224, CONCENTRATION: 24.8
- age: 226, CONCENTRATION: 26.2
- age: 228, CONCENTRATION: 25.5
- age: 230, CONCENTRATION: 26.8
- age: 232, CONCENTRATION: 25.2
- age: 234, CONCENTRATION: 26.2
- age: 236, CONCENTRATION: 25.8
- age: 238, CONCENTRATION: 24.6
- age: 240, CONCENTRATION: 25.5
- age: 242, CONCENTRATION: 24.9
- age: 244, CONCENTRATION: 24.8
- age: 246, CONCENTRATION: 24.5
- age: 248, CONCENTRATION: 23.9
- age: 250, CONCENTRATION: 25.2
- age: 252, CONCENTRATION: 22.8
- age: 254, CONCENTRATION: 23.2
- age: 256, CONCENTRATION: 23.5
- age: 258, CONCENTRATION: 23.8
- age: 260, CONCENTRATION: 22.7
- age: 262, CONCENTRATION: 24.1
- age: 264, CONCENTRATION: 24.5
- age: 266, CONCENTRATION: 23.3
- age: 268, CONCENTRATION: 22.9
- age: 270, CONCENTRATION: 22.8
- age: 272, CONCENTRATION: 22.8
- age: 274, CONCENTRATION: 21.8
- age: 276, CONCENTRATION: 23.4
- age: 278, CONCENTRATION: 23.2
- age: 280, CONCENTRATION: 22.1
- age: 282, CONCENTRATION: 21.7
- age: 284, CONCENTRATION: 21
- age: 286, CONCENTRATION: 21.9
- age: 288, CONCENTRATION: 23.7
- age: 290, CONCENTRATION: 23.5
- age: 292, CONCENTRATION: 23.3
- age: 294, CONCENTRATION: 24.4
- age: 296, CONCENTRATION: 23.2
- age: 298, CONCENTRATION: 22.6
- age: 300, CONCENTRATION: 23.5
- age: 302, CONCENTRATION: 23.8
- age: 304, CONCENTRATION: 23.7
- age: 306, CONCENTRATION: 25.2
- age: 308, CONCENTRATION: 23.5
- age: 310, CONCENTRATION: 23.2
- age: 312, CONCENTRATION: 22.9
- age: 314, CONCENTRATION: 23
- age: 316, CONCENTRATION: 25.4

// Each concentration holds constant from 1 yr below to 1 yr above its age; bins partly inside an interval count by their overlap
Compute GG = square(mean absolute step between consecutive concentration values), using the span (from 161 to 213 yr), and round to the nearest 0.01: 0.71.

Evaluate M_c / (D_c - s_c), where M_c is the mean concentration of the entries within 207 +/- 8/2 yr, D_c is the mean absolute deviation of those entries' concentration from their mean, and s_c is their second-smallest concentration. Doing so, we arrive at -1.031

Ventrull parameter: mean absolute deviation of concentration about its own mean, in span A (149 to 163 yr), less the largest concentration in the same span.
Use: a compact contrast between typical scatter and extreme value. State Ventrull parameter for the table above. -24.8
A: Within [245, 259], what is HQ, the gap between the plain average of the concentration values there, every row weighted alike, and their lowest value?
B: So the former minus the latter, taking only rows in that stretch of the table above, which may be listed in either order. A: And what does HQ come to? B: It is 1.0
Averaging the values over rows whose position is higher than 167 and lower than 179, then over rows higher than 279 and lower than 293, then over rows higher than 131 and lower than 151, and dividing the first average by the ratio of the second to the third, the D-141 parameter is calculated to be 26.3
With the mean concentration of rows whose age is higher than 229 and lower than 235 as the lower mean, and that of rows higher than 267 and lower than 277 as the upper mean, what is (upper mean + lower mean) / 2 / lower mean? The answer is 0.94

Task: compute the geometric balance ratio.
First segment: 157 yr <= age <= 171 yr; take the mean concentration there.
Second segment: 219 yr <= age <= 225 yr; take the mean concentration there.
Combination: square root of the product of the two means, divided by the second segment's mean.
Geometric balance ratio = 1.01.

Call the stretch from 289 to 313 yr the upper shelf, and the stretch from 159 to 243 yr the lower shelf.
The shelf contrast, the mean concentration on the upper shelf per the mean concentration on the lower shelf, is 1.01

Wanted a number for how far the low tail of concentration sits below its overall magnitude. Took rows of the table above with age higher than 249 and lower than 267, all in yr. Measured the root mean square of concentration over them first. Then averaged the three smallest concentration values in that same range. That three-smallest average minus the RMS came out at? -0.8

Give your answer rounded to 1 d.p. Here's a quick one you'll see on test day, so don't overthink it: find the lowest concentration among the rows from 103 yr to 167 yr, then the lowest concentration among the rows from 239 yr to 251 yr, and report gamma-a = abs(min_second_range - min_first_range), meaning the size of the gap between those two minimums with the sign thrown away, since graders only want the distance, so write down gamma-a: 1.4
